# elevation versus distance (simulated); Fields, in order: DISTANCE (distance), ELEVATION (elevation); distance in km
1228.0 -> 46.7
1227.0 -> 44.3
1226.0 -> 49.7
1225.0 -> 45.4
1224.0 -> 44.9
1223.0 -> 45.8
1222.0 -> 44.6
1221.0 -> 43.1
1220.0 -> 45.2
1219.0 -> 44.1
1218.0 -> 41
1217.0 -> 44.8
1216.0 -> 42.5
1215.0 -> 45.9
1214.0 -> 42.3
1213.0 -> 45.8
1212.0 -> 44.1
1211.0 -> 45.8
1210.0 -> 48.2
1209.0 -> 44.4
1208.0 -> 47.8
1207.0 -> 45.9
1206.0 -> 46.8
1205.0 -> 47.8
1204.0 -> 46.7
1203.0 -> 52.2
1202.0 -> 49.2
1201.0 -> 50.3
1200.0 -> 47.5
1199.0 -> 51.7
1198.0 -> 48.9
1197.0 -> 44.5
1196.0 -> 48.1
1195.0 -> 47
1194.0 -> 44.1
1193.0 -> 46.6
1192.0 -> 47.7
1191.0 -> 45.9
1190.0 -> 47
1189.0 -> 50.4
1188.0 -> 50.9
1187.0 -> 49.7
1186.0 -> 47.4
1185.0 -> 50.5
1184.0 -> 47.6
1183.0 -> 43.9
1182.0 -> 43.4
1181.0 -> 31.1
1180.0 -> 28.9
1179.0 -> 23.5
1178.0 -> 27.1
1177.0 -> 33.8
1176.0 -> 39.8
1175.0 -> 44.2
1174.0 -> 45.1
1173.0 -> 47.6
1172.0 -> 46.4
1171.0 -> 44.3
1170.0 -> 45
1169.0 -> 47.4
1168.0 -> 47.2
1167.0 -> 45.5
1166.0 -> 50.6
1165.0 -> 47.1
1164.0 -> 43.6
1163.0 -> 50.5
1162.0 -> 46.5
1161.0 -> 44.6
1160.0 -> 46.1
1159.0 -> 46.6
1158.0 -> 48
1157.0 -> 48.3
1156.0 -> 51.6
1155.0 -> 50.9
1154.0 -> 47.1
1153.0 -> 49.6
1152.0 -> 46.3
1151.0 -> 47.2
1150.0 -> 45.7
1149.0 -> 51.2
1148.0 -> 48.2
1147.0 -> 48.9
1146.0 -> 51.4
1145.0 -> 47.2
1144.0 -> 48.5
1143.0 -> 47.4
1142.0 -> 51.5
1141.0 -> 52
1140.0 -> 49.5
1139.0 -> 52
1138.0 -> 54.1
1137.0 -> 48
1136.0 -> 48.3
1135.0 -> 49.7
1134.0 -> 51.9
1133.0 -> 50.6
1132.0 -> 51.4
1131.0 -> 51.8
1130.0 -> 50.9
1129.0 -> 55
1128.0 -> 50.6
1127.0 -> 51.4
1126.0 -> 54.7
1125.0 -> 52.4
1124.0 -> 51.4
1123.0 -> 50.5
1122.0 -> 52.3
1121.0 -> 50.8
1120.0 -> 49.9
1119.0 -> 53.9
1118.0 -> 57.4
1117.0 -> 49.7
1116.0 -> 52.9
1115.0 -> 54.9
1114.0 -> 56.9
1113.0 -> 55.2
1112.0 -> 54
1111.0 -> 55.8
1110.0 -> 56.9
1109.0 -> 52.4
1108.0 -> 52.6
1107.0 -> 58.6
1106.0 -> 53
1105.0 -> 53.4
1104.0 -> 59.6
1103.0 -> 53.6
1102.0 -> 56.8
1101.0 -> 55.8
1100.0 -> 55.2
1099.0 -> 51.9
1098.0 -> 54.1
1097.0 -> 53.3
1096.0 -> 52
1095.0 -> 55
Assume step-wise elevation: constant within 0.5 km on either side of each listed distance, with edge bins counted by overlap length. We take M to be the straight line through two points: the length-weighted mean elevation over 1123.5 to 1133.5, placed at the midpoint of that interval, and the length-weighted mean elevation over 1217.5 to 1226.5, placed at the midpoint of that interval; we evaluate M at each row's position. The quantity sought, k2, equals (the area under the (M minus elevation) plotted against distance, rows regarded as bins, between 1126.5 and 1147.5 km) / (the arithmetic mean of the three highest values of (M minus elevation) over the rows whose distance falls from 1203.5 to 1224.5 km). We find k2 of 5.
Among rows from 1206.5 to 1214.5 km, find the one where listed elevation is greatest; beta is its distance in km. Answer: 1210.0 km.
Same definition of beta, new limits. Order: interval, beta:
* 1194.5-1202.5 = 1199.0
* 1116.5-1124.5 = 1118.0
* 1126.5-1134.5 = 1129.0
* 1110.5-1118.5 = 1118.0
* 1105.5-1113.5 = 1107.0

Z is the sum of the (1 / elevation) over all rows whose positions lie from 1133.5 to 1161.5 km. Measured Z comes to 0.57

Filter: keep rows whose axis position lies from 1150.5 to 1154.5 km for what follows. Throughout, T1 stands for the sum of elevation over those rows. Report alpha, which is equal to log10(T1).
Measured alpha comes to 2.28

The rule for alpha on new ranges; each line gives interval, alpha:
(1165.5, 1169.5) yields 2.28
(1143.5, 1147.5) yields 2.29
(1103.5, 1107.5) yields 2.35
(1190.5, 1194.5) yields 2.27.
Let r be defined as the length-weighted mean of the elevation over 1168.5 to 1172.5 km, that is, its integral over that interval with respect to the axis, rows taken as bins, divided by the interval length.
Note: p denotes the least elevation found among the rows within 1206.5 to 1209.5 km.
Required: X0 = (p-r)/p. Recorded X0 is -0.031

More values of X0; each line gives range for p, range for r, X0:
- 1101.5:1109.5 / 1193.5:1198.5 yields 0.112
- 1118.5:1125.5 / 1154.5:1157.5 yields -0.007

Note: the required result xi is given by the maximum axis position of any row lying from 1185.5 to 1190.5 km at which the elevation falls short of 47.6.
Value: 1190.0 km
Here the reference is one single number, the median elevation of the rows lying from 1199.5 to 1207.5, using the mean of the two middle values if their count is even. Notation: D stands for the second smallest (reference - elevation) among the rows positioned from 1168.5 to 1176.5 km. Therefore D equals 0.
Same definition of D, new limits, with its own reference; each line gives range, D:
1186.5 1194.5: -3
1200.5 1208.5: -3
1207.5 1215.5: 0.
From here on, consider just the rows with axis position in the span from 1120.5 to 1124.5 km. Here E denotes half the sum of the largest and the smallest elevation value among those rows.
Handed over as 51.4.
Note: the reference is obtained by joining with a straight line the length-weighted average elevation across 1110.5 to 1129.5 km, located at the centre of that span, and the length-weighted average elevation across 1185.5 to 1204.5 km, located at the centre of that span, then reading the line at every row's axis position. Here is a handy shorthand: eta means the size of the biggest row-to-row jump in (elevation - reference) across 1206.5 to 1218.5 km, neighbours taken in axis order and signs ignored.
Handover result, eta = 3.9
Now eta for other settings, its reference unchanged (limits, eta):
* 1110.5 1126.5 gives 7.8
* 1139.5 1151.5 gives 5.4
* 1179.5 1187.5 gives 12.4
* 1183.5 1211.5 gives 5.4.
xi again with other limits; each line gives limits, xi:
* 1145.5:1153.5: 1152.0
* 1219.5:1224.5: 1224.0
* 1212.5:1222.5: 1222.0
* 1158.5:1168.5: 1168.0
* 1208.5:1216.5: 1216.0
